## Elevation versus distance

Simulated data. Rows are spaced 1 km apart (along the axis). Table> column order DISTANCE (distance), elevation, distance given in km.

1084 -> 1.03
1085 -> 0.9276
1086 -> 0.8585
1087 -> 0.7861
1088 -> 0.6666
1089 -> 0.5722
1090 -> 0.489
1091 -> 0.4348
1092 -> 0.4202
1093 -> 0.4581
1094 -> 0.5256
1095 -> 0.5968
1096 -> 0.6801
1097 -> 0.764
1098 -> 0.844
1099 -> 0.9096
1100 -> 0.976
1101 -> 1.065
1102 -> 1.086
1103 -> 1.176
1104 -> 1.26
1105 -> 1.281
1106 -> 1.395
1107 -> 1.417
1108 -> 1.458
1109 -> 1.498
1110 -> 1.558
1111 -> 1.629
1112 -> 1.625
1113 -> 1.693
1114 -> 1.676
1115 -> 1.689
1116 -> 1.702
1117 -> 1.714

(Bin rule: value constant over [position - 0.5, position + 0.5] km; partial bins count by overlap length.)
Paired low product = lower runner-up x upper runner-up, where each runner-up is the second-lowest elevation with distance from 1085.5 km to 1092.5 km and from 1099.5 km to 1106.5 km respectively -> 0.46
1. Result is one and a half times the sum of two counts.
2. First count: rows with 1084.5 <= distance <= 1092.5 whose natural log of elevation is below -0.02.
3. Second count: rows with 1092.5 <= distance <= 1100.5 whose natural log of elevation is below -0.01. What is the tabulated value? 24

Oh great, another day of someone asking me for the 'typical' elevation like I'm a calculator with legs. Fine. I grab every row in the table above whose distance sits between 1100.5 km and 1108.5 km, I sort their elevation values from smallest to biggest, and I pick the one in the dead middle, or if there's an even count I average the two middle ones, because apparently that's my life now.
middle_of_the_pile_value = 1.3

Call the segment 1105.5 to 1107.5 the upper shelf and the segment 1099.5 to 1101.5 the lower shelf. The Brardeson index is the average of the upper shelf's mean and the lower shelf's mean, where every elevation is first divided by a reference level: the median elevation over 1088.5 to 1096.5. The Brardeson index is 2.4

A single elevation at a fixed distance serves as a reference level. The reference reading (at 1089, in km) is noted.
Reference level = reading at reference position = 0.5722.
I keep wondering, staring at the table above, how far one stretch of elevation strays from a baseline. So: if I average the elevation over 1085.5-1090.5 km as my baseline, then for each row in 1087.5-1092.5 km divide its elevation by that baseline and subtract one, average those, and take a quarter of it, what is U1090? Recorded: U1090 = -0.1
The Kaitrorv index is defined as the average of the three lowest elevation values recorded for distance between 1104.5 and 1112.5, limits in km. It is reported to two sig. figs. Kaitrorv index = 1.4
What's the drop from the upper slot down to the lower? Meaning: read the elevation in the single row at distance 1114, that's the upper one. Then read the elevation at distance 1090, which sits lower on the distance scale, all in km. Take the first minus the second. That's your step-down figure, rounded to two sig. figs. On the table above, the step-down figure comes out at 1.2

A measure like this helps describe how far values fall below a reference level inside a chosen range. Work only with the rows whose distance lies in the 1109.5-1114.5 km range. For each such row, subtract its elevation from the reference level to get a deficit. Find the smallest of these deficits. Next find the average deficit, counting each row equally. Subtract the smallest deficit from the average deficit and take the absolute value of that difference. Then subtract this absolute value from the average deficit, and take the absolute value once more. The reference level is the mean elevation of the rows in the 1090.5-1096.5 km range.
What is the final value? 1.2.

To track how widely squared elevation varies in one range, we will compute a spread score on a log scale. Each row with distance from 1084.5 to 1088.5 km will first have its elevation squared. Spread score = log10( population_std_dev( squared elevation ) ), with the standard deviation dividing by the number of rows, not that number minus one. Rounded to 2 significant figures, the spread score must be -0.81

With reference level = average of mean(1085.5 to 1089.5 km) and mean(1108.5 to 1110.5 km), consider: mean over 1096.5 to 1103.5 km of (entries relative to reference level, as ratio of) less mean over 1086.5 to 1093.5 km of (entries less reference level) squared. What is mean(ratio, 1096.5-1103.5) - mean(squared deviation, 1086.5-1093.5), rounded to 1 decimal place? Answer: 0.5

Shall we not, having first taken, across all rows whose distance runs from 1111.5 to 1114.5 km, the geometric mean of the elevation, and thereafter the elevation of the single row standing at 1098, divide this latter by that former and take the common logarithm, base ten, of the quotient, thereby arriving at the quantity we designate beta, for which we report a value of -0.29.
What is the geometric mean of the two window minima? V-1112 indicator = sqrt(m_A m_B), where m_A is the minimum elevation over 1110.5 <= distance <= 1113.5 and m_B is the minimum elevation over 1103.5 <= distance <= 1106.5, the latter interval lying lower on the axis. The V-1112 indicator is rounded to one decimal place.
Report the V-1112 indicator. 1.4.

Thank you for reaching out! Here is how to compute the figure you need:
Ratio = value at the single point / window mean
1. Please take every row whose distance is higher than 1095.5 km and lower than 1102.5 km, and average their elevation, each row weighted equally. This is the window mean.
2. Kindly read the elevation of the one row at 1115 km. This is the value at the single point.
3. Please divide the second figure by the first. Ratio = 1.9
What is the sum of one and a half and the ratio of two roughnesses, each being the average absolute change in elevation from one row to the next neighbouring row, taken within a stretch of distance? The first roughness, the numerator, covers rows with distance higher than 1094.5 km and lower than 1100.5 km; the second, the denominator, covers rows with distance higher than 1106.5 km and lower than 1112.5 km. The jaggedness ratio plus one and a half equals 3.3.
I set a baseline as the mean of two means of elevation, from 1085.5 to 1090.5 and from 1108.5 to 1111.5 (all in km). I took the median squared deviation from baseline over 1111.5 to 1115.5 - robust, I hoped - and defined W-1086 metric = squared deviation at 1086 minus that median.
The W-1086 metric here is -0.25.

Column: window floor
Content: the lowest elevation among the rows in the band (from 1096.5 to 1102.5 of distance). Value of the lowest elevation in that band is 0.764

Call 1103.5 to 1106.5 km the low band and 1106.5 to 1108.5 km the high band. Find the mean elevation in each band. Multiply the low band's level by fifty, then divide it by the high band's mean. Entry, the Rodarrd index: 46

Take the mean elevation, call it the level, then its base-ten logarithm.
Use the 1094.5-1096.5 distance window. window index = -0.2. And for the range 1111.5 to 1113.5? 0.2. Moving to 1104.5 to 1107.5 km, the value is 0.1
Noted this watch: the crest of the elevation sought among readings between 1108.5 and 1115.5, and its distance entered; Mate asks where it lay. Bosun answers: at 1113 km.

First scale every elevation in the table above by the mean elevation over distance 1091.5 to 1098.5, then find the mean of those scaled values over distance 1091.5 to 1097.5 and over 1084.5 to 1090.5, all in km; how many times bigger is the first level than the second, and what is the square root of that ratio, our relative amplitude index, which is 0.90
